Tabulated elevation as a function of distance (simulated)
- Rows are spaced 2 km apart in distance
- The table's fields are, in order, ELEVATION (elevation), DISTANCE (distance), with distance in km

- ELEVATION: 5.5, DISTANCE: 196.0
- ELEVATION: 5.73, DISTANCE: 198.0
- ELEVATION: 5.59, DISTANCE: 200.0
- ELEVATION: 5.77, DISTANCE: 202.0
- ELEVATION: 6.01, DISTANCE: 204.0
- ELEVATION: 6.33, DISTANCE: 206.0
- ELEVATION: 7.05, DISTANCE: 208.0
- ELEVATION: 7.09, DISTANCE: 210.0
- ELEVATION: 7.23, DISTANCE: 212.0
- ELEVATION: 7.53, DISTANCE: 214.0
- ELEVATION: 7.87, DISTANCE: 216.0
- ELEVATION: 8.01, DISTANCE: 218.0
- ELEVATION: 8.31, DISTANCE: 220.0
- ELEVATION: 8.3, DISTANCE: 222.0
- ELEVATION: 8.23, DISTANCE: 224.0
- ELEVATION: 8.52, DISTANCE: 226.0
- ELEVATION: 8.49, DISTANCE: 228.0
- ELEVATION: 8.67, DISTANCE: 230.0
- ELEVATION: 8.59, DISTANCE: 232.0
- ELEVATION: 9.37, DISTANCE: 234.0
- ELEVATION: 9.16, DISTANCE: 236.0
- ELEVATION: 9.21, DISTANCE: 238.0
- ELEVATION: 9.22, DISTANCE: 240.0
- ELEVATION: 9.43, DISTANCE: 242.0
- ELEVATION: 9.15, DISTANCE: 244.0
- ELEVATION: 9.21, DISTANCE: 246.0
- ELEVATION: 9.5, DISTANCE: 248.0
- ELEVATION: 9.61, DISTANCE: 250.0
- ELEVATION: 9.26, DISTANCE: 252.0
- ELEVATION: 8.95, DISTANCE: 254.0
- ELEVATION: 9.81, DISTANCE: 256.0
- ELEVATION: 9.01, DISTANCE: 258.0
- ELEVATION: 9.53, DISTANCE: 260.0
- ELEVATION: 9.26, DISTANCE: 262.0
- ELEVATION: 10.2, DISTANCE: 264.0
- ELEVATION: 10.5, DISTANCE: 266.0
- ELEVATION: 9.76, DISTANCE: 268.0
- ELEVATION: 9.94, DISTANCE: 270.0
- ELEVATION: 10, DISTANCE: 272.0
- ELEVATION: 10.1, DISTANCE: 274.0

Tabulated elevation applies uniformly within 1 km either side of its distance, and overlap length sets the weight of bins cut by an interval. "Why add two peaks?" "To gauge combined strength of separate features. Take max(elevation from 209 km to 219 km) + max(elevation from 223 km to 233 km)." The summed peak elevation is 16.7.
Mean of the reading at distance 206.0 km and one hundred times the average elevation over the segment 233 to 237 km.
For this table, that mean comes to 466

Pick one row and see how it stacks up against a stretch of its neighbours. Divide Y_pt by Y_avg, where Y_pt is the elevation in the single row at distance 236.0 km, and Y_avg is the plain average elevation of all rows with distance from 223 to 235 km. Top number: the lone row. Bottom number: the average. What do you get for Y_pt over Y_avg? 1.06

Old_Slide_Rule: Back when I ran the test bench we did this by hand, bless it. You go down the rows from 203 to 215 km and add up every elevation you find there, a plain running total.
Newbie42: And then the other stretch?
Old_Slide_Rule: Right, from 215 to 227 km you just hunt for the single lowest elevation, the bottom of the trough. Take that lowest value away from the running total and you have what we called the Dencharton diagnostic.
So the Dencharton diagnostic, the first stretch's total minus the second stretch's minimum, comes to 33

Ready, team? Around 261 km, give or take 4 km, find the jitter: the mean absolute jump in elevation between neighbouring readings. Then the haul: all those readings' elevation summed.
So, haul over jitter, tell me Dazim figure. 66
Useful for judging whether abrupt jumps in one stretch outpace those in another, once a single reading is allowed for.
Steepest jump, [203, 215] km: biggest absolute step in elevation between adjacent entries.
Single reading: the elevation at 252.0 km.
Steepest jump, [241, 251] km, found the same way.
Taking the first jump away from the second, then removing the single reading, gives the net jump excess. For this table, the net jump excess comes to -9.69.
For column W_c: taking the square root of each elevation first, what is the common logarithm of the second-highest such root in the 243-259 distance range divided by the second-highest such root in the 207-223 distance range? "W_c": 0.032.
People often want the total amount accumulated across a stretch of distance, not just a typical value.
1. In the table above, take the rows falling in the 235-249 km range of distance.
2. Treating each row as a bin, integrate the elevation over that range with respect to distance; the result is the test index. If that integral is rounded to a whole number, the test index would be 130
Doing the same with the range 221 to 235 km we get 120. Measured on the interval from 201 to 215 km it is 94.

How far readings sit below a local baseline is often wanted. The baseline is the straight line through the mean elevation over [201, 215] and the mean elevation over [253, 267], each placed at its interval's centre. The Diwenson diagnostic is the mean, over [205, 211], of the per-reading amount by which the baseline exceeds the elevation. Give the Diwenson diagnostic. -0.1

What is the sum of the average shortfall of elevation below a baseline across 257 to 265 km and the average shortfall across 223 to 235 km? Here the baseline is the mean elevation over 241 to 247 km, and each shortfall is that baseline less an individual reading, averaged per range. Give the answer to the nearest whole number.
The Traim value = 0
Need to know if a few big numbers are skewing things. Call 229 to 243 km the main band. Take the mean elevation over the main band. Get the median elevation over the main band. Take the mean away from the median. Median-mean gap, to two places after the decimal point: 0.12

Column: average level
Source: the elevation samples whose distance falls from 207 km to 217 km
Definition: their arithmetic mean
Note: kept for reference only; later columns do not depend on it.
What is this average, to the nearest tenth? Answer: 7.4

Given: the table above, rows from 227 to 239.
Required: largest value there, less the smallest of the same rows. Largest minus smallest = 0.88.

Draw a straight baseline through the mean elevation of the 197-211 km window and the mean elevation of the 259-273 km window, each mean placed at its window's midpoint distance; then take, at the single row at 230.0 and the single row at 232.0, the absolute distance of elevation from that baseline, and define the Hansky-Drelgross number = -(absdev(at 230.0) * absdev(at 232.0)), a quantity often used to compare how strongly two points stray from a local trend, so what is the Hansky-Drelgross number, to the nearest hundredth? -0.65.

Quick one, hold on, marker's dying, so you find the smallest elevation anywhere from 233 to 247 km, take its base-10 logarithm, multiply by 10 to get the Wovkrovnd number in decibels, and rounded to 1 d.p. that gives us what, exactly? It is 9.6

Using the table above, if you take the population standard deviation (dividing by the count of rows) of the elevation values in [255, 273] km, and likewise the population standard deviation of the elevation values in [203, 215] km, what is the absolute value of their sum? 1.0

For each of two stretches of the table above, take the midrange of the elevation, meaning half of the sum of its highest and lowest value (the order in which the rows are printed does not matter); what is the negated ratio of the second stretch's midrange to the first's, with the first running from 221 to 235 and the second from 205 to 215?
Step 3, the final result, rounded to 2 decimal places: -0.79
